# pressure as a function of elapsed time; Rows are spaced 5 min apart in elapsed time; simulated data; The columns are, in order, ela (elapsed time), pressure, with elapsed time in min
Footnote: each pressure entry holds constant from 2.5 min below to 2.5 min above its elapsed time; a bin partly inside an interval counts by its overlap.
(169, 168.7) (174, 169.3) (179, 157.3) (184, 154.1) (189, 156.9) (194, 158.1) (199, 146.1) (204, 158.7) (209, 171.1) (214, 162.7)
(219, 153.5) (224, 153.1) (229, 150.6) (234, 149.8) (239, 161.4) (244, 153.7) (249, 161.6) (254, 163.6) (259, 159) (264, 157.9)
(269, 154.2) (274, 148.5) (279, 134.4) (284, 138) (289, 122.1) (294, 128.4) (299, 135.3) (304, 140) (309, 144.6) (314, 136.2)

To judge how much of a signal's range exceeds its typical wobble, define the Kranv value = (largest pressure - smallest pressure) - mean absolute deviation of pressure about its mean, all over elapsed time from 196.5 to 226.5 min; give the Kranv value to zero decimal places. 18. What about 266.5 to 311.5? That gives 25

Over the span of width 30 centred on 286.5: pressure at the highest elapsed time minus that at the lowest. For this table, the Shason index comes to -13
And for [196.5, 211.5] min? 25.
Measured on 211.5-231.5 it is -12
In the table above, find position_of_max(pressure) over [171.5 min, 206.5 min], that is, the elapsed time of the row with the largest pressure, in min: 174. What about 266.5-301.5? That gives 269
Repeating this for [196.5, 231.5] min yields 209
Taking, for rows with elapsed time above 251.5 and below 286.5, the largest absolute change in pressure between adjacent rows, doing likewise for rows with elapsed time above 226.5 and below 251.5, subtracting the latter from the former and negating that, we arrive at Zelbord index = -2.5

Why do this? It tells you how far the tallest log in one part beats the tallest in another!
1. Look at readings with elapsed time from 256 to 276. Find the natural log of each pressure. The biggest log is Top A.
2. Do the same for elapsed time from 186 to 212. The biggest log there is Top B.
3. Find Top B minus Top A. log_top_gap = 0.073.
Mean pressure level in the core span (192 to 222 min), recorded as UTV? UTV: 158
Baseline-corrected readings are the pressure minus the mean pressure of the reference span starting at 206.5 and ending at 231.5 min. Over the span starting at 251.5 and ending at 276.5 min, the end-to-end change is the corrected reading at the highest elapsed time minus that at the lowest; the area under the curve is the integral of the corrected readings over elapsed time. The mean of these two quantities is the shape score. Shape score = -27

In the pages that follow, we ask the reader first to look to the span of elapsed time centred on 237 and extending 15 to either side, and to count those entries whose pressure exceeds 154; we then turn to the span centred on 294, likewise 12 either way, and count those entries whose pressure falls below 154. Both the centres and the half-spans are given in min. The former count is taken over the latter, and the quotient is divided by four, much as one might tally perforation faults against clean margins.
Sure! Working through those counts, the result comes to 0.10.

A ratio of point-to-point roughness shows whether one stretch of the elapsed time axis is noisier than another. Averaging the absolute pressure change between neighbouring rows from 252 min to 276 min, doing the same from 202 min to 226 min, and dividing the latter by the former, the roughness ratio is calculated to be 2.0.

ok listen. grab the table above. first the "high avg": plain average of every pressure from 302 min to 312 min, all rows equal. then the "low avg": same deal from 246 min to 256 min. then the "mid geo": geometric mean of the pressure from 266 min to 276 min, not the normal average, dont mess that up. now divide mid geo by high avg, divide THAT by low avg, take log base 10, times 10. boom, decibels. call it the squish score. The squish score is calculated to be -21.8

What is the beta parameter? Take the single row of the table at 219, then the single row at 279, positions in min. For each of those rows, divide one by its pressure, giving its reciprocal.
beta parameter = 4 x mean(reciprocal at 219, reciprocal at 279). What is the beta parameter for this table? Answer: 0.0279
